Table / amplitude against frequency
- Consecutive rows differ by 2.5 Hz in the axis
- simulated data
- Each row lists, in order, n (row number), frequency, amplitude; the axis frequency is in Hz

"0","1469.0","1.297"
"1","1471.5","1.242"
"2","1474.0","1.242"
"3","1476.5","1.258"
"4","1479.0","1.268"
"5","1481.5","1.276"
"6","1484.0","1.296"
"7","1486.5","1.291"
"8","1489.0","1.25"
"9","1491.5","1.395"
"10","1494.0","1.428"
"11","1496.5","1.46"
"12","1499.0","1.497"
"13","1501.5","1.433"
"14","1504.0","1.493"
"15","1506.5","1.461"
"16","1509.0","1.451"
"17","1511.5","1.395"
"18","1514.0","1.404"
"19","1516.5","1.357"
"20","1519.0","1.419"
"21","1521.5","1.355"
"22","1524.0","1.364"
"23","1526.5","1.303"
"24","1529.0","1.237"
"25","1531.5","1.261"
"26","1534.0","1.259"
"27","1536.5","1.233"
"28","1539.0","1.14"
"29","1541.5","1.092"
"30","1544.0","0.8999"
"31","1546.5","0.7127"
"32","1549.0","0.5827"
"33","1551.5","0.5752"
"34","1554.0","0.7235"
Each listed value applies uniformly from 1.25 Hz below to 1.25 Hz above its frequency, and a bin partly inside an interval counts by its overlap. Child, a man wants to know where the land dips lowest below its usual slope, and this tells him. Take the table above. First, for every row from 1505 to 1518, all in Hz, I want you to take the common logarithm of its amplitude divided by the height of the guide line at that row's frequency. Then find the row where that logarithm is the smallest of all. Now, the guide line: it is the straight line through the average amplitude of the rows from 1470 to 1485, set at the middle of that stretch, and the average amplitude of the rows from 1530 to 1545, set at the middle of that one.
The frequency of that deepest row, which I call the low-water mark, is 1516.5 Hz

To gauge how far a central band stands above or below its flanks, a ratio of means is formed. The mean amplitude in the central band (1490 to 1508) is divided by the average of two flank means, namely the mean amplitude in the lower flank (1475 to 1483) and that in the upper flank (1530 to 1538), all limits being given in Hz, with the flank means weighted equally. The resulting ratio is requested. 1.15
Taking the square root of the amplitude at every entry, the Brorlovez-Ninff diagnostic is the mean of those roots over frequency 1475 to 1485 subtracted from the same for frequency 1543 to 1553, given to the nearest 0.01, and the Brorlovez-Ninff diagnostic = -0.30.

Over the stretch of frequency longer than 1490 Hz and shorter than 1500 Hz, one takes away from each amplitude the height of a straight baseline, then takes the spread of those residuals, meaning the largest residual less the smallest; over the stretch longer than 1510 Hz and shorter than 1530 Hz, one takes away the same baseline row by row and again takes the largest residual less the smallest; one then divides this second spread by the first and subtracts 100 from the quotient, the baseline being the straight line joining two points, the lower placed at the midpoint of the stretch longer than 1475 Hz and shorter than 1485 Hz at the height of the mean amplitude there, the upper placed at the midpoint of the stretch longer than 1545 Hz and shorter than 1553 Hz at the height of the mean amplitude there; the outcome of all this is -99.5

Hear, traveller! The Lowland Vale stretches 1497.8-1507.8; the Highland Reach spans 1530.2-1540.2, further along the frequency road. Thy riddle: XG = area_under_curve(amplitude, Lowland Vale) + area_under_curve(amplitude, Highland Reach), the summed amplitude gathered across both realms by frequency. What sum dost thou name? 26.9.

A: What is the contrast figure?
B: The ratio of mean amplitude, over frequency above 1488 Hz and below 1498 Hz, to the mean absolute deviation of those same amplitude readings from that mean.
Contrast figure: 21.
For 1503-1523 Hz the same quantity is 36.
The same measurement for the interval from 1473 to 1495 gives 26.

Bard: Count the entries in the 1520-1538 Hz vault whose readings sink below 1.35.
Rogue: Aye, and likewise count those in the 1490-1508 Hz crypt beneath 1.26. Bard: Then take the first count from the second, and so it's -5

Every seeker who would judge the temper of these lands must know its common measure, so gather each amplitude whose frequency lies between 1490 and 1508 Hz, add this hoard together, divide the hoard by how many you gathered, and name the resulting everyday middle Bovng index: 1.45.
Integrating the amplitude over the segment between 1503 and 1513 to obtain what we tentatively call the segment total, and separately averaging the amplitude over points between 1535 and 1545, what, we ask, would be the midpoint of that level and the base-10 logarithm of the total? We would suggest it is 1.13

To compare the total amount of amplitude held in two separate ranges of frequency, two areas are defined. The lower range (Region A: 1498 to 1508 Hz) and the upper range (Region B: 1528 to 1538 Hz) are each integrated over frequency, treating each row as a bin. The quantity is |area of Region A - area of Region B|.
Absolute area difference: 2.2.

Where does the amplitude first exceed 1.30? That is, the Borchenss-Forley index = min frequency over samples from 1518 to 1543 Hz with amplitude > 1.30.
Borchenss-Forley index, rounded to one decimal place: 1519.0 Hz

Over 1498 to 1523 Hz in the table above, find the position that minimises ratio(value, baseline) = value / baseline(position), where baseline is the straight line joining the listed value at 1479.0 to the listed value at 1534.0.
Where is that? 1521.5 Hz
